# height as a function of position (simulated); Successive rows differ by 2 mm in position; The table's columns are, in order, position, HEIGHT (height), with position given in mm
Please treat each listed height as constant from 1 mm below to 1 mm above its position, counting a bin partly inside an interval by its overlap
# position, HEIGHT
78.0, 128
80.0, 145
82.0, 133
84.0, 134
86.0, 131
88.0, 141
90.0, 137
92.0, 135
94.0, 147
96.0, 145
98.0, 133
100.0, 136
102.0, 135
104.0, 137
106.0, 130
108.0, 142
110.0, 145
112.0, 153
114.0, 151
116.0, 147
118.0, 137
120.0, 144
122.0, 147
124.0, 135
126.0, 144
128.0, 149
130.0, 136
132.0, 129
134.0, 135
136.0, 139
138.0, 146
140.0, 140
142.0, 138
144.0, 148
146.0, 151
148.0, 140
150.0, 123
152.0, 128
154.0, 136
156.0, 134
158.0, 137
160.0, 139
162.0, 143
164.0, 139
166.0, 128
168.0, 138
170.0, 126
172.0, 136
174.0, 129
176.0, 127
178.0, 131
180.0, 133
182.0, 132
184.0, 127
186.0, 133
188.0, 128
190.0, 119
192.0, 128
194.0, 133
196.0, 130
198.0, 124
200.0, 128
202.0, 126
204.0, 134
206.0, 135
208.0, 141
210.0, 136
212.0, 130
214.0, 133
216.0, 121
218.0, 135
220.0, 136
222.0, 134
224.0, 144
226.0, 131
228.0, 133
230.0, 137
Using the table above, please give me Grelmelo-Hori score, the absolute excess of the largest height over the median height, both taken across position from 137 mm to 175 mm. 13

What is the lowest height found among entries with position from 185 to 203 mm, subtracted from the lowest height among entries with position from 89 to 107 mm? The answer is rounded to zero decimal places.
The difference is 11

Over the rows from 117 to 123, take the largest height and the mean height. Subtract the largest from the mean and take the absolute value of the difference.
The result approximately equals 4.3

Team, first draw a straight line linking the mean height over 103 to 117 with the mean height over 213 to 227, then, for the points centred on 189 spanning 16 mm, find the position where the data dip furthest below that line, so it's 190.0 mm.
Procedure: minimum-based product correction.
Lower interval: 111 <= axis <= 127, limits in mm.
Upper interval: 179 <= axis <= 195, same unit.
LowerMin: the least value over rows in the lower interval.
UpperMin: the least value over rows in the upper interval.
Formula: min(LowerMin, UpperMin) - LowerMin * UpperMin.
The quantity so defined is -15946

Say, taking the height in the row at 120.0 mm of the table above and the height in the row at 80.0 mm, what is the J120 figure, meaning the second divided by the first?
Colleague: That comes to 1.01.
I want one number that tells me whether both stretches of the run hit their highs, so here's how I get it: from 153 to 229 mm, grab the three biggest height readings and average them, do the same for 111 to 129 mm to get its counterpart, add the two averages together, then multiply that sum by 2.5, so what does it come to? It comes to 734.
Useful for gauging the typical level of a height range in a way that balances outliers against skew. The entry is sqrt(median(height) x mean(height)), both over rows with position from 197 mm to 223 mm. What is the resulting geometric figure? 133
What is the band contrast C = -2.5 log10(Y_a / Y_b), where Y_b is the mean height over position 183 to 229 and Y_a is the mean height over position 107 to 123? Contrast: -0.11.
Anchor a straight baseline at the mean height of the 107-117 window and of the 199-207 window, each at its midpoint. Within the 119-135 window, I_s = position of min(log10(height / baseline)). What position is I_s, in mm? 132.0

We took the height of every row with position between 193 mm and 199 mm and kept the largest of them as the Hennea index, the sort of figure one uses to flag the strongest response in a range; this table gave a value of 133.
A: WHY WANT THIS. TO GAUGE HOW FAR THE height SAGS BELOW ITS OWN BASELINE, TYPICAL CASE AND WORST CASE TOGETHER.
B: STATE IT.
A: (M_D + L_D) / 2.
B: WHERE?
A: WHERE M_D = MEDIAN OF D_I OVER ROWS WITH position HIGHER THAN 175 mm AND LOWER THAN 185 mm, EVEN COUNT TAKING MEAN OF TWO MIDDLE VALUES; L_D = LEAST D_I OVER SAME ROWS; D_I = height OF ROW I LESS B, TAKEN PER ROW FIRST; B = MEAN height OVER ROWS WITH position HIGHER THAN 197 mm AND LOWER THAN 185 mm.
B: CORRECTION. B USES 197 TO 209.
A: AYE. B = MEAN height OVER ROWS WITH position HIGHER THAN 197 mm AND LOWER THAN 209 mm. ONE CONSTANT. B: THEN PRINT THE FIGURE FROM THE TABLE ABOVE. -2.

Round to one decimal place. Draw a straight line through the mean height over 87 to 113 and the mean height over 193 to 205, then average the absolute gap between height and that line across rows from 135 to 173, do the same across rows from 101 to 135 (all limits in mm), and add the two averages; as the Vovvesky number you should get 12.8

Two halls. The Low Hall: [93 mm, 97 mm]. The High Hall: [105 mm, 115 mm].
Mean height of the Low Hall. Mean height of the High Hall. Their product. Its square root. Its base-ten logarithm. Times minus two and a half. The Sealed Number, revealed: -5.40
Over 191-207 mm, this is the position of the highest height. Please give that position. 206.0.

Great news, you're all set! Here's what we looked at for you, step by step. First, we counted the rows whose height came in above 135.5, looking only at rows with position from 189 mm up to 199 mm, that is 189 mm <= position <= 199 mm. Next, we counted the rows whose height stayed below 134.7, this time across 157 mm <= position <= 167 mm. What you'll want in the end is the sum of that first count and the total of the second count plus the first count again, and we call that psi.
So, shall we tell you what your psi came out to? 1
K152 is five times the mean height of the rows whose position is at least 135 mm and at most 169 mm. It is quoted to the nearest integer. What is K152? 690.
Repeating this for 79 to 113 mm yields 694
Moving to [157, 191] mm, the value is 660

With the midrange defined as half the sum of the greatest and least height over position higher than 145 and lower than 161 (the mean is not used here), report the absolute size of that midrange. 137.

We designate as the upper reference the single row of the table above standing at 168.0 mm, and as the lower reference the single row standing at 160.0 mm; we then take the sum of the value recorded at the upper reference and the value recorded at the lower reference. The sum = 277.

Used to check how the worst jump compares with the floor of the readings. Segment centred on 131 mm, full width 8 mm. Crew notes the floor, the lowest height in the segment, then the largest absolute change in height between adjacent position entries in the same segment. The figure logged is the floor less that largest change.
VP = 116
